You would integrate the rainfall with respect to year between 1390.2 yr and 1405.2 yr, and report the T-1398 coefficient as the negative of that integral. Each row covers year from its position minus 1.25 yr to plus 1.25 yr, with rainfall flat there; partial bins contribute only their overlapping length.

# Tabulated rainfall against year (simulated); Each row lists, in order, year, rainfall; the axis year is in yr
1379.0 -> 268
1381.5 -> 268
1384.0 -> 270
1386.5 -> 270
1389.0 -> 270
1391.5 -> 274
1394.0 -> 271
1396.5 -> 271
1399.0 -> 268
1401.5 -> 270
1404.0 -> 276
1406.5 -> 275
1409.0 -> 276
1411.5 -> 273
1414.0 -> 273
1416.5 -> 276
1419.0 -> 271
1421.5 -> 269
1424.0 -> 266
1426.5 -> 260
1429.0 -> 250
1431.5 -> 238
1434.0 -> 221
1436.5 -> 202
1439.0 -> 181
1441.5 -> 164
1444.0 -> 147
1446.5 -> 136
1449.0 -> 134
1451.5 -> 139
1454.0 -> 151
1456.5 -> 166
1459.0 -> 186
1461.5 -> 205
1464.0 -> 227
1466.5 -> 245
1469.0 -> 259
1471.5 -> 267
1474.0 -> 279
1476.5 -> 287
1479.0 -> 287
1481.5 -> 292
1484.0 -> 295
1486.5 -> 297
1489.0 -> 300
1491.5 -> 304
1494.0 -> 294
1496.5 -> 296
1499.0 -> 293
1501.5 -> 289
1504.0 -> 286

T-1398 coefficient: -4075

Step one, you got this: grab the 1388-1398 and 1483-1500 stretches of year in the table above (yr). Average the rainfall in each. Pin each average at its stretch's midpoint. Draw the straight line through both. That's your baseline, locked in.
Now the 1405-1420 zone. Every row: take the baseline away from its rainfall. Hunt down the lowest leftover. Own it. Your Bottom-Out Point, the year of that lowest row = 1419.0 yr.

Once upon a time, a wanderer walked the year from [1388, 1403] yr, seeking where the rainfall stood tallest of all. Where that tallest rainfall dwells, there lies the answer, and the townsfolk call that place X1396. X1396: 1391.5 yr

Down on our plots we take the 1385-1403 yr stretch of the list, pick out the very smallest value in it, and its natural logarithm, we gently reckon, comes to 5.6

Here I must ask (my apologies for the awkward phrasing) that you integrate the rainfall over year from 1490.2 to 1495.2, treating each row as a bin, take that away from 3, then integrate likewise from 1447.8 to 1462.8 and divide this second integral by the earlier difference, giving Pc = -1.6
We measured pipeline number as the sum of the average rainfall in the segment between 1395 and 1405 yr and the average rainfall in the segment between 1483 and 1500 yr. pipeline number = 568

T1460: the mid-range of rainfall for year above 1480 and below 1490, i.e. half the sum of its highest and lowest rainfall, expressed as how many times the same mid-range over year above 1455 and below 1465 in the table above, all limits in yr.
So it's 1.5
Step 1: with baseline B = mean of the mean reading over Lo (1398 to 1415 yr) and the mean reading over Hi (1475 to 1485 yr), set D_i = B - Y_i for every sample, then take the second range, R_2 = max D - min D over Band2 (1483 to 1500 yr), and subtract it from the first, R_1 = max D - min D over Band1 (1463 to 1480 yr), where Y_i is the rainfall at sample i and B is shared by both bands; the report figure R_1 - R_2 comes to 49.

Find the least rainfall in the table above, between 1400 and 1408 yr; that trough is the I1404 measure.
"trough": 270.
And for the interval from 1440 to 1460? 134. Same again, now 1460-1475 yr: 205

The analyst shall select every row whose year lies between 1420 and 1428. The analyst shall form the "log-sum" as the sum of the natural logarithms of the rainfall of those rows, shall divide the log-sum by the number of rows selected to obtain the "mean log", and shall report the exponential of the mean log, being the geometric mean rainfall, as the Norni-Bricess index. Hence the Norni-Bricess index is 265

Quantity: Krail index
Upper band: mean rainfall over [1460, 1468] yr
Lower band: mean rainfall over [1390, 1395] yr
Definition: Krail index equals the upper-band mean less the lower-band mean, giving -47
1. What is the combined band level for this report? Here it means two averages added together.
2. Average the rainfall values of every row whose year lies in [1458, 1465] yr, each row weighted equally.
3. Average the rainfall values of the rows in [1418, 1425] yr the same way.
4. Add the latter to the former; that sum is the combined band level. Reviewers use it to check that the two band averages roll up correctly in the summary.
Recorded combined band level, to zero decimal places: 475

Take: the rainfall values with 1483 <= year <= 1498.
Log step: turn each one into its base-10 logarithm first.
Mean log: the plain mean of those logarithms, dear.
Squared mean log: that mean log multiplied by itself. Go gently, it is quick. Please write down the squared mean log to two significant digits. 6.1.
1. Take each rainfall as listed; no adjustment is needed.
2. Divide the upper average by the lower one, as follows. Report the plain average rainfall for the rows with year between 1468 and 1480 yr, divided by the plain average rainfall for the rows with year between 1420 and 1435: 1.10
